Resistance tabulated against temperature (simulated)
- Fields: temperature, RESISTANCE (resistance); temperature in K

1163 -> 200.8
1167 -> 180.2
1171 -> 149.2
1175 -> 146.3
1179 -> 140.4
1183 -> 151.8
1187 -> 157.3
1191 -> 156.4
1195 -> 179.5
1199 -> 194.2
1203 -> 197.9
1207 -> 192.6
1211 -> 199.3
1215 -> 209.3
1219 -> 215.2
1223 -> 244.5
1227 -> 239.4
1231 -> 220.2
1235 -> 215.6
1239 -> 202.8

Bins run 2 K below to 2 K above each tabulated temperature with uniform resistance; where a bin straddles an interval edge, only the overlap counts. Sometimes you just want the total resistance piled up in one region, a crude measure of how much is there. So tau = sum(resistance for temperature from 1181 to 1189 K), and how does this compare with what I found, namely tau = 309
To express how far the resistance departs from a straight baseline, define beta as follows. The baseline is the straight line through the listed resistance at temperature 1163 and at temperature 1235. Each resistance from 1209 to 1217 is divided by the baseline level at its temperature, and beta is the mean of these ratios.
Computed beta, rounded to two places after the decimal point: 0.97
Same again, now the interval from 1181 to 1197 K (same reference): 0.78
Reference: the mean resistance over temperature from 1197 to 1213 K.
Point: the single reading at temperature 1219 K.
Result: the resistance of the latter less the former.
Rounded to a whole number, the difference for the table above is 19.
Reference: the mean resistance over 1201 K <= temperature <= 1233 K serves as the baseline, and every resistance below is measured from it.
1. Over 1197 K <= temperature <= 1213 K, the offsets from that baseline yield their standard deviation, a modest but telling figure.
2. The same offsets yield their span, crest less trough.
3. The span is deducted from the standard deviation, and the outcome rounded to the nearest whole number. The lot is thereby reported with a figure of -4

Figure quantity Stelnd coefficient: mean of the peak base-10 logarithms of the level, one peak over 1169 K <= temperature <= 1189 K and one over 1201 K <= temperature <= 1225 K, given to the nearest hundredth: 2.29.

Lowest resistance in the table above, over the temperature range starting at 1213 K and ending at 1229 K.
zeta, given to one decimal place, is 209.3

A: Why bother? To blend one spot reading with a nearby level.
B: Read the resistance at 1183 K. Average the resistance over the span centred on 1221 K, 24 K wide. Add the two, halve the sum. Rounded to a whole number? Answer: 187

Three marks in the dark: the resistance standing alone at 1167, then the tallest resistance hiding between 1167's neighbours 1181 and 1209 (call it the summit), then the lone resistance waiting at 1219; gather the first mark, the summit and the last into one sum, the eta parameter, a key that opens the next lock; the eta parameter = 593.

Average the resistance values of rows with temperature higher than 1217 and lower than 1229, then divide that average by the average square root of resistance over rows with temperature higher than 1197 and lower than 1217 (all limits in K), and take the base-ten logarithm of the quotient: 1.22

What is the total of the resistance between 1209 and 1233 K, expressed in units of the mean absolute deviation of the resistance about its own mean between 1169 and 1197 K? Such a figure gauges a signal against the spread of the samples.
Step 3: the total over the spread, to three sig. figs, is 155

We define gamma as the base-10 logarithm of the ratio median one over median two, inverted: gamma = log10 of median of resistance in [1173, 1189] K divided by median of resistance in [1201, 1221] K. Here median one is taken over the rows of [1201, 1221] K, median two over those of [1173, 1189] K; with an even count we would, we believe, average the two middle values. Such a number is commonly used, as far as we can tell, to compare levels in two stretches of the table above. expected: -0.126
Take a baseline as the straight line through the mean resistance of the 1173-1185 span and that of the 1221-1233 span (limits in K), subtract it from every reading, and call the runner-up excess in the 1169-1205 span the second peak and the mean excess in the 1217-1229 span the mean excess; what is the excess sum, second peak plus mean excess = 17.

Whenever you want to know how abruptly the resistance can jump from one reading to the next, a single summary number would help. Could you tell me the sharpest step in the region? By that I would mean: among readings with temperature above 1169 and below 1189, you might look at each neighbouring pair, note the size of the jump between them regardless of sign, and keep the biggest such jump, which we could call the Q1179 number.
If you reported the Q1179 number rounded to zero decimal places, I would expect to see 11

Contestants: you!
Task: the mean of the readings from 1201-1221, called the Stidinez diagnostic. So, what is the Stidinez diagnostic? 203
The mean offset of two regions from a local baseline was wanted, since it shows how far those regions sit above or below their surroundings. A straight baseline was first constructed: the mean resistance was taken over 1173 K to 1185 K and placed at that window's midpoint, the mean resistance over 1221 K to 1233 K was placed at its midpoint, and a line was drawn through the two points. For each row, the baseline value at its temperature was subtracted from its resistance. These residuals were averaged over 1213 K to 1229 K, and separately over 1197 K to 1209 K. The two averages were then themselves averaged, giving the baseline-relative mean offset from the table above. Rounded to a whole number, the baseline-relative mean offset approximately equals 4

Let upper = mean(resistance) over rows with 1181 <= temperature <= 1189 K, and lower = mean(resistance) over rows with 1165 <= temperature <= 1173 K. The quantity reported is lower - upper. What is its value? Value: 10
